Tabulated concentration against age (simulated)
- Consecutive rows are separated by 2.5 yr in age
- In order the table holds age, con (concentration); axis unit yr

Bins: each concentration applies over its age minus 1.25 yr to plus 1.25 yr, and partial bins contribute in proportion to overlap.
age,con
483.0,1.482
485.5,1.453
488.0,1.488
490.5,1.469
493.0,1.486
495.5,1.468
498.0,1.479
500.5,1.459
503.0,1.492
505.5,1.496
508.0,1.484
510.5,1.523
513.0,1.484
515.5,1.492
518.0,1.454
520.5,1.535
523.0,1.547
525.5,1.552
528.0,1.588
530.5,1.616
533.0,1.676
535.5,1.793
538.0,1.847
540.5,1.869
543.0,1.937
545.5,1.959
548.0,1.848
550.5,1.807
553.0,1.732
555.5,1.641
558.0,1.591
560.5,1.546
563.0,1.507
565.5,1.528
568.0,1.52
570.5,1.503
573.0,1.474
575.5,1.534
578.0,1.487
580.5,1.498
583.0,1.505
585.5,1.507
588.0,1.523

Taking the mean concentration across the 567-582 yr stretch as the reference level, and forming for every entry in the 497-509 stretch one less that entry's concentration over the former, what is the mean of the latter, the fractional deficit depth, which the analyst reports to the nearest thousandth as 0.014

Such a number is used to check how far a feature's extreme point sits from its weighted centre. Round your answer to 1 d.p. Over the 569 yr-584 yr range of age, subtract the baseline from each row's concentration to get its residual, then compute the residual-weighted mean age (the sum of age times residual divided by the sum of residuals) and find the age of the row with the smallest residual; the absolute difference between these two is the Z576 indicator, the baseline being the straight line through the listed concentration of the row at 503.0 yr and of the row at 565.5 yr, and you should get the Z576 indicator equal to 3.8 yr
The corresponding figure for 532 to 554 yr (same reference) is 10.2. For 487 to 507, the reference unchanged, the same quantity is 3.4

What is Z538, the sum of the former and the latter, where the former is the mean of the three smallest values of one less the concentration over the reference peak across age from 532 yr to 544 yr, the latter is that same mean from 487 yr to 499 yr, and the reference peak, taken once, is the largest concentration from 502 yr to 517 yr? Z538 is -0.21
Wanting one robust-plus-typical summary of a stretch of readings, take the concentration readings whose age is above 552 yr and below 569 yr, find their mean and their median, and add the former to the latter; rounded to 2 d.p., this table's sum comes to 3.13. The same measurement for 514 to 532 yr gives 3.09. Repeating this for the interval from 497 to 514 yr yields 2.97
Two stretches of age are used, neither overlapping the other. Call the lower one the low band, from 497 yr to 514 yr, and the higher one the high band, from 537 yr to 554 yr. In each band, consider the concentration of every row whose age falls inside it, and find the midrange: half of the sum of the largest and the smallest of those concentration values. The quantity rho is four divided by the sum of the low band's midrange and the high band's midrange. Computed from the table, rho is 1.20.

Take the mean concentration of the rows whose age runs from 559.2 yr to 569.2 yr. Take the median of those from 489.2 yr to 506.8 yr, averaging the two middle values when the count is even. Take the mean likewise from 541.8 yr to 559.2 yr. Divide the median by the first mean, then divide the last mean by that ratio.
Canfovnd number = 1.8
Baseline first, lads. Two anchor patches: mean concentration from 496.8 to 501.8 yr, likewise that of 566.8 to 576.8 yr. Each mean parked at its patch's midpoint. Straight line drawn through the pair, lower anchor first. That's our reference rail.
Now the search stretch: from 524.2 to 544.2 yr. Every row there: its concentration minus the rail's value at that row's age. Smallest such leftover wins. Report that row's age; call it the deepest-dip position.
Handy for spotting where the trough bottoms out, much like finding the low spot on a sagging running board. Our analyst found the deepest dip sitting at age 525.5 yr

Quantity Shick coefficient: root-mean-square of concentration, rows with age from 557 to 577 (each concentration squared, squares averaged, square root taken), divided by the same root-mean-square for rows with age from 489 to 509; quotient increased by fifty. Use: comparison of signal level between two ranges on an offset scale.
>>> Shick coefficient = 51.03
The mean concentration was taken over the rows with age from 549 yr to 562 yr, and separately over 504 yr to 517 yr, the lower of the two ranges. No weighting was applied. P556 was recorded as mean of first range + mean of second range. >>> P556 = 3.16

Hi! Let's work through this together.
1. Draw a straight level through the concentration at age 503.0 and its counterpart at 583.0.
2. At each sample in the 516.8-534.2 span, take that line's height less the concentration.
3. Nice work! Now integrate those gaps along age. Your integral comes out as -1.2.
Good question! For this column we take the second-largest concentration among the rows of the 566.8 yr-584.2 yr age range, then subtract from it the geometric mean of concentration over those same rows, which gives 0.017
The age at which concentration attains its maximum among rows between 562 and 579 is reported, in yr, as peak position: 575.5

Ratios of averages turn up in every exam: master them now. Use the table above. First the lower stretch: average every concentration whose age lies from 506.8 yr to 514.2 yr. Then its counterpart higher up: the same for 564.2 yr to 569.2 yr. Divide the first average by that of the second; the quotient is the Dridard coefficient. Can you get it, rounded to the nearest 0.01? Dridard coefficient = 0.98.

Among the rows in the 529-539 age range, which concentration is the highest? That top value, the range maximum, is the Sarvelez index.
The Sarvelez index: 1.847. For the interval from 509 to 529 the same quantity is 1.588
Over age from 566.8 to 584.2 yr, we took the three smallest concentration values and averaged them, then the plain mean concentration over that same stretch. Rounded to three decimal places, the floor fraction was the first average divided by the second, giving 0.989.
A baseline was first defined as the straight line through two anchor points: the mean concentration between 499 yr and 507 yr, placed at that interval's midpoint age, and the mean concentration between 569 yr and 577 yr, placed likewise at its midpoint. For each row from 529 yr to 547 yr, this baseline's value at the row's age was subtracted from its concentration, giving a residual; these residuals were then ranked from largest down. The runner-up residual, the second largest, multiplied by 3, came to 1.3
